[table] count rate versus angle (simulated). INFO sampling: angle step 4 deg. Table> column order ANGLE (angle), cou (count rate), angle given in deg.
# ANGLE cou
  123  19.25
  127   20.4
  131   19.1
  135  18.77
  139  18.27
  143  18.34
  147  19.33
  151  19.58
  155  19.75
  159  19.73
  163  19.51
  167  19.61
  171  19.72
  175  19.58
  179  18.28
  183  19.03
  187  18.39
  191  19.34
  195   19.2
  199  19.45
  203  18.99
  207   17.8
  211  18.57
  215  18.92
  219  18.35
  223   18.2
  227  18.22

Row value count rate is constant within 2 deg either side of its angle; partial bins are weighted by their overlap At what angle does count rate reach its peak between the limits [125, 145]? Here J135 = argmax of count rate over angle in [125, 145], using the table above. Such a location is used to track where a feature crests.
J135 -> 127 deg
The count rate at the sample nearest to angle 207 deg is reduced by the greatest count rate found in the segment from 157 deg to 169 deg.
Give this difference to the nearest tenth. -1.9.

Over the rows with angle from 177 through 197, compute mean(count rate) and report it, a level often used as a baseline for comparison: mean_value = 18.8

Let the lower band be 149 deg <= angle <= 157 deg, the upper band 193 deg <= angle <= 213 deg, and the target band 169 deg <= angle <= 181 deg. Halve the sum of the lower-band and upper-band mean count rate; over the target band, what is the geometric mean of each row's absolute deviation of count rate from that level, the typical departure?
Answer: 0.54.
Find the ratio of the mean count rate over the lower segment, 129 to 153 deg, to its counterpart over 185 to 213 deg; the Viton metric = 1.00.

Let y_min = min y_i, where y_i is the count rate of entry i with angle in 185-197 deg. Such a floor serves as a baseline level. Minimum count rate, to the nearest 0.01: 18.39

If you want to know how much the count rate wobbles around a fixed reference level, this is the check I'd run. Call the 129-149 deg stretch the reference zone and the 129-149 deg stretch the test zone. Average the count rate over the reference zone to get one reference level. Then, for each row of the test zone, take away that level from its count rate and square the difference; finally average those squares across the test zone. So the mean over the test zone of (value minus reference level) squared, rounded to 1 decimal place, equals 0.2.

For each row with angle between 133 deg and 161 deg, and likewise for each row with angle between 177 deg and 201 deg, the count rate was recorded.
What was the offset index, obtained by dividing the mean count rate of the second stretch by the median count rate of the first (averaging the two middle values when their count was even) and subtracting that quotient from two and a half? 1.52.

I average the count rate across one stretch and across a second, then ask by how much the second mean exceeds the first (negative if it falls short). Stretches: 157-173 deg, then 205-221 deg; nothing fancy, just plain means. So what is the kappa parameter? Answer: -1.2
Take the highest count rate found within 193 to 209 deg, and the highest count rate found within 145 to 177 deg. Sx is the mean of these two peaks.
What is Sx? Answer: 19.6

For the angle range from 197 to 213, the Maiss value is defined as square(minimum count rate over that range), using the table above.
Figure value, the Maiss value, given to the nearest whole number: 317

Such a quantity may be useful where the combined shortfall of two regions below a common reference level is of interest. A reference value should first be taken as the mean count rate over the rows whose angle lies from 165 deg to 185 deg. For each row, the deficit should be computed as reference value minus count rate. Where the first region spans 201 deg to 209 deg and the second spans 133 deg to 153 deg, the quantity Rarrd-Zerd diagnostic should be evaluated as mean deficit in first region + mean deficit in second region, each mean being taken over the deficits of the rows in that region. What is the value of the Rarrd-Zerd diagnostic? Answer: 1.2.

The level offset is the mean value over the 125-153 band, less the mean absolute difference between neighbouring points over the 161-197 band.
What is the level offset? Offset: 18.6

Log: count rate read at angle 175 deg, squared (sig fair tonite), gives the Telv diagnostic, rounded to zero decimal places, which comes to 383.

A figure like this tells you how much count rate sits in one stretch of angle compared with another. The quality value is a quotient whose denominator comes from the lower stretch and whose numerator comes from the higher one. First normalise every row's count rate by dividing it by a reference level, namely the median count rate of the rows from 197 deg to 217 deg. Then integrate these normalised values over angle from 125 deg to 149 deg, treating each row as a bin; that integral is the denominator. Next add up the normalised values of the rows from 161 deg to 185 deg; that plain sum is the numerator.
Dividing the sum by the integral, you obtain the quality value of 0.2533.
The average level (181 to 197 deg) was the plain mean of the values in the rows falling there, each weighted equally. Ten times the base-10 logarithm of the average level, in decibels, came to 12.79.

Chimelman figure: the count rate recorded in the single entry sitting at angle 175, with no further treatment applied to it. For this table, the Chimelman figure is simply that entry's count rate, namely 19.58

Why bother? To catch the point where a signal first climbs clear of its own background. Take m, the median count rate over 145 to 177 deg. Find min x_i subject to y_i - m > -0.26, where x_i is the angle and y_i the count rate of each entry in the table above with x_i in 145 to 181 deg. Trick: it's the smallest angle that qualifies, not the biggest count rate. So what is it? 151 deg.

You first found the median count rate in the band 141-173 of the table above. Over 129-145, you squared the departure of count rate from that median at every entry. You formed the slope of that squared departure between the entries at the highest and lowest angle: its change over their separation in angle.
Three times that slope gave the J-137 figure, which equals 0.33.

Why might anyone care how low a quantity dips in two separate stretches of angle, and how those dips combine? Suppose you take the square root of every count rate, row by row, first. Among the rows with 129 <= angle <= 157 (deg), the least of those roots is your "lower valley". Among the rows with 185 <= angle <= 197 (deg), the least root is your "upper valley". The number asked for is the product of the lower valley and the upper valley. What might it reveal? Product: 18.3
